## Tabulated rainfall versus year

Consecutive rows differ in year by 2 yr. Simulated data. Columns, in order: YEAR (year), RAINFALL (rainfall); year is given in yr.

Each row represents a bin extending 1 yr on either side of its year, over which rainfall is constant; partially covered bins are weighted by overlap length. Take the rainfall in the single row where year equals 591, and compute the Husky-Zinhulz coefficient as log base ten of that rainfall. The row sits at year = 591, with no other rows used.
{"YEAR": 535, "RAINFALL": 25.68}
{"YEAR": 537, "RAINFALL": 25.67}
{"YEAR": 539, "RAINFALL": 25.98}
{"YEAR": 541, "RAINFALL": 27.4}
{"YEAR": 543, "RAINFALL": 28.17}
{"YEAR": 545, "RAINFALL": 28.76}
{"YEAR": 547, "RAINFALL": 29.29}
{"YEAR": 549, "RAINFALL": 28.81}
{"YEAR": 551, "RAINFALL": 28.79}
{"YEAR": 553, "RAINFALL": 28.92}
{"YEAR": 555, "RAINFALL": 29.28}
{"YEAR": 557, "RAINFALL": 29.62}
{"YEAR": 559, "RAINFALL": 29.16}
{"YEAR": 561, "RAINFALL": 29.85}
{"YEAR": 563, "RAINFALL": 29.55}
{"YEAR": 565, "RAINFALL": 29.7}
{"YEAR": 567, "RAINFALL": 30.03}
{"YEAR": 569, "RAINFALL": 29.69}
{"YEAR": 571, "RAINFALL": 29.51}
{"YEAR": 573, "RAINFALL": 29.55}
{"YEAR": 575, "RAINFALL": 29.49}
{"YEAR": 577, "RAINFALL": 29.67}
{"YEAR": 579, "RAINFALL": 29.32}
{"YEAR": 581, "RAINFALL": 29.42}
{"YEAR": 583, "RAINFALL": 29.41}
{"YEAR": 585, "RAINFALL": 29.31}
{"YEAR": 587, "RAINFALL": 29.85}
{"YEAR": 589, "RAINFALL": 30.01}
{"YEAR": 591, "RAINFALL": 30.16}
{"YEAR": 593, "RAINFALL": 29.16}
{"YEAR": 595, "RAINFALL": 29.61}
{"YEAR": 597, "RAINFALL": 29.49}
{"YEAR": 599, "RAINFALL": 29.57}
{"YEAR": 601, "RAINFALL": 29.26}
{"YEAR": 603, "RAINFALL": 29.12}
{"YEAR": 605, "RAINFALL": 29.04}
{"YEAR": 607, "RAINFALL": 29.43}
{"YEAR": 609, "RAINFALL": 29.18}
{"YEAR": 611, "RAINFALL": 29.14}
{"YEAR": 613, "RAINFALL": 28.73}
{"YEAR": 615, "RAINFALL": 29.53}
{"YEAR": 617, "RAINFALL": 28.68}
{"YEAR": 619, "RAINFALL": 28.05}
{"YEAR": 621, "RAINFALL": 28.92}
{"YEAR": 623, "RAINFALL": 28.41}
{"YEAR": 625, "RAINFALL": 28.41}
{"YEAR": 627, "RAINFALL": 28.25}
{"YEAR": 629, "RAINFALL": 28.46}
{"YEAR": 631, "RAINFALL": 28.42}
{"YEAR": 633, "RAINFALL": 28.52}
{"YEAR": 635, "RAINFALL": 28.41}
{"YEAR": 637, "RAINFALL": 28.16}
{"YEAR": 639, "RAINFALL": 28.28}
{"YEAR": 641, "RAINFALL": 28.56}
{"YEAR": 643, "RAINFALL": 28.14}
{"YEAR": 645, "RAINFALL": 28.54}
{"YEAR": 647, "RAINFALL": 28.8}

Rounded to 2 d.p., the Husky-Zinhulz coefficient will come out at 1.48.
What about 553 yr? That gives 1.46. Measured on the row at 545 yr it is 1.46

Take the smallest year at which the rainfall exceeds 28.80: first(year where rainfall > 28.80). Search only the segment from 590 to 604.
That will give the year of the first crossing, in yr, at 591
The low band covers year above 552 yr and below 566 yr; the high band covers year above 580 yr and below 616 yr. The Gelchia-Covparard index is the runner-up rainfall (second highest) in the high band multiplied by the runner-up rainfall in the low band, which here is 891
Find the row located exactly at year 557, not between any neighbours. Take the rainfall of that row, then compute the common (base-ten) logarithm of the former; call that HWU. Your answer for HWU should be 1.472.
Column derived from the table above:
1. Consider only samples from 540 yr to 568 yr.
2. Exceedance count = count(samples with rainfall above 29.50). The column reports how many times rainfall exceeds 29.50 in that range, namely 5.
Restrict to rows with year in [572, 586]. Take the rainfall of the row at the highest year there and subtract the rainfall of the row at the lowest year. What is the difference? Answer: -0.2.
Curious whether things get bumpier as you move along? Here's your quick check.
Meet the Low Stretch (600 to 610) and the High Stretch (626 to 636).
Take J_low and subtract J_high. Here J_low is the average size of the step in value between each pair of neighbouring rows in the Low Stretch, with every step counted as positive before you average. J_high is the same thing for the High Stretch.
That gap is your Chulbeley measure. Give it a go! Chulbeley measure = 0.10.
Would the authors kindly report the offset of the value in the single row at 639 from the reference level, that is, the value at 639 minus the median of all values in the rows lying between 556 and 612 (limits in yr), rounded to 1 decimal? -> -1.2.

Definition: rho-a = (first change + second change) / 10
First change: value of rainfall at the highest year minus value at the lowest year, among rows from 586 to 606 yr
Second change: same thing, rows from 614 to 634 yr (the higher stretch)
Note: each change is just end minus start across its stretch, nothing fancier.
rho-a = -0.18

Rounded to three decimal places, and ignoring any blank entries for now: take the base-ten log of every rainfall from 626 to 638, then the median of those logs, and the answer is 1.454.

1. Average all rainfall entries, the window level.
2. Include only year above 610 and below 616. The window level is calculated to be 29.1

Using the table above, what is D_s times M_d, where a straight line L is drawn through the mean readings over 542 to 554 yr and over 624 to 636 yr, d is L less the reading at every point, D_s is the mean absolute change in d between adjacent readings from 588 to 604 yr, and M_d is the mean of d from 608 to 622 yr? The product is -0.131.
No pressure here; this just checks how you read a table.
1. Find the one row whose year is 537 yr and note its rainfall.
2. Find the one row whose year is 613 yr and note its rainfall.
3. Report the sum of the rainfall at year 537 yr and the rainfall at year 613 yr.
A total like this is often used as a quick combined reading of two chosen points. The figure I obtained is 54.4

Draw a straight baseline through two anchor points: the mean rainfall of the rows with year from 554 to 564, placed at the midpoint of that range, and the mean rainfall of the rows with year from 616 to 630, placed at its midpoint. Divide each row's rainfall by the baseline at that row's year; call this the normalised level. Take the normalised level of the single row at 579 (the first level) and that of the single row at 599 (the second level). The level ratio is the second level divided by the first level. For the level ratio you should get 1.02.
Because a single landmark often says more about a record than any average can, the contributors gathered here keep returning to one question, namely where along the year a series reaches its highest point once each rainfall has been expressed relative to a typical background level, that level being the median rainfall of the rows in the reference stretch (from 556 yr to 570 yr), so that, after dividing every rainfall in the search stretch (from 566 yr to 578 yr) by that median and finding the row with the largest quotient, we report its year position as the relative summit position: 567 yr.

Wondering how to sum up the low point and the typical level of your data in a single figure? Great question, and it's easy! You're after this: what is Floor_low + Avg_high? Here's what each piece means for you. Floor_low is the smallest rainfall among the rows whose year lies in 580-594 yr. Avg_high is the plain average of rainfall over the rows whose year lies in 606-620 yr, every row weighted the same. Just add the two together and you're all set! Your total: 58.1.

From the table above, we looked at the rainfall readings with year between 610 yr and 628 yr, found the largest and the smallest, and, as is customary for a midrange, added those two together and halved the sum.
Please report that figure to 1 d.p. 28.8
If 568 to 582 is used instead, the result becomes 29.5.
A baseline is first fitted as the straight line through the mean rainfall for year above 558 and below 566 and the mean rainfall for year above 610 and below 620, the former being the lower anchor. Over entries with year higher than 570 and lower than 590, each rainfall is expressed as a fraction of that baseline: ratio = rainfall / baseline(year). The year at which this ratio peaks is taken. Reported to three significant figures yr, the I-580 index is 589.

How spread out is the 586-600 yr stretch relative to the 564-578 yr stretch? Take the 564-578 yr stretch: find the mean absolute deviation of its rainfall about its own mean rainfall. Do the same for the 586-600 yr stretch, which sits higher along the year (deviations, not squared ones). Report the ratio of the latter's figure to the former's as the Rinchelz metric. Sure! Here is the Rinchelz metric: 2.1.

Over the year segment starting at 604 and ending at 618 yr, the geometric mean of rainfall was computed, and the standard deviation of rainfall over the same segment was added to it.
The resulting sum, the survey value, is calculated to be 29.4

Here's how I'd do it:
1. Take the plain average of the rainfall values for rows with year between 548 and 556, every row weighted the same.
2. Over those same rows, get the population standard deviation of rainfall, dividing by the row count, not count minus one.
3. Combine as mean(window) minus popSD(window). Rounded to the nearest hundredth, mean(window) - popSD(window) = 28.75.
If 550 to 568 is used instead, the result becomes 29.04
